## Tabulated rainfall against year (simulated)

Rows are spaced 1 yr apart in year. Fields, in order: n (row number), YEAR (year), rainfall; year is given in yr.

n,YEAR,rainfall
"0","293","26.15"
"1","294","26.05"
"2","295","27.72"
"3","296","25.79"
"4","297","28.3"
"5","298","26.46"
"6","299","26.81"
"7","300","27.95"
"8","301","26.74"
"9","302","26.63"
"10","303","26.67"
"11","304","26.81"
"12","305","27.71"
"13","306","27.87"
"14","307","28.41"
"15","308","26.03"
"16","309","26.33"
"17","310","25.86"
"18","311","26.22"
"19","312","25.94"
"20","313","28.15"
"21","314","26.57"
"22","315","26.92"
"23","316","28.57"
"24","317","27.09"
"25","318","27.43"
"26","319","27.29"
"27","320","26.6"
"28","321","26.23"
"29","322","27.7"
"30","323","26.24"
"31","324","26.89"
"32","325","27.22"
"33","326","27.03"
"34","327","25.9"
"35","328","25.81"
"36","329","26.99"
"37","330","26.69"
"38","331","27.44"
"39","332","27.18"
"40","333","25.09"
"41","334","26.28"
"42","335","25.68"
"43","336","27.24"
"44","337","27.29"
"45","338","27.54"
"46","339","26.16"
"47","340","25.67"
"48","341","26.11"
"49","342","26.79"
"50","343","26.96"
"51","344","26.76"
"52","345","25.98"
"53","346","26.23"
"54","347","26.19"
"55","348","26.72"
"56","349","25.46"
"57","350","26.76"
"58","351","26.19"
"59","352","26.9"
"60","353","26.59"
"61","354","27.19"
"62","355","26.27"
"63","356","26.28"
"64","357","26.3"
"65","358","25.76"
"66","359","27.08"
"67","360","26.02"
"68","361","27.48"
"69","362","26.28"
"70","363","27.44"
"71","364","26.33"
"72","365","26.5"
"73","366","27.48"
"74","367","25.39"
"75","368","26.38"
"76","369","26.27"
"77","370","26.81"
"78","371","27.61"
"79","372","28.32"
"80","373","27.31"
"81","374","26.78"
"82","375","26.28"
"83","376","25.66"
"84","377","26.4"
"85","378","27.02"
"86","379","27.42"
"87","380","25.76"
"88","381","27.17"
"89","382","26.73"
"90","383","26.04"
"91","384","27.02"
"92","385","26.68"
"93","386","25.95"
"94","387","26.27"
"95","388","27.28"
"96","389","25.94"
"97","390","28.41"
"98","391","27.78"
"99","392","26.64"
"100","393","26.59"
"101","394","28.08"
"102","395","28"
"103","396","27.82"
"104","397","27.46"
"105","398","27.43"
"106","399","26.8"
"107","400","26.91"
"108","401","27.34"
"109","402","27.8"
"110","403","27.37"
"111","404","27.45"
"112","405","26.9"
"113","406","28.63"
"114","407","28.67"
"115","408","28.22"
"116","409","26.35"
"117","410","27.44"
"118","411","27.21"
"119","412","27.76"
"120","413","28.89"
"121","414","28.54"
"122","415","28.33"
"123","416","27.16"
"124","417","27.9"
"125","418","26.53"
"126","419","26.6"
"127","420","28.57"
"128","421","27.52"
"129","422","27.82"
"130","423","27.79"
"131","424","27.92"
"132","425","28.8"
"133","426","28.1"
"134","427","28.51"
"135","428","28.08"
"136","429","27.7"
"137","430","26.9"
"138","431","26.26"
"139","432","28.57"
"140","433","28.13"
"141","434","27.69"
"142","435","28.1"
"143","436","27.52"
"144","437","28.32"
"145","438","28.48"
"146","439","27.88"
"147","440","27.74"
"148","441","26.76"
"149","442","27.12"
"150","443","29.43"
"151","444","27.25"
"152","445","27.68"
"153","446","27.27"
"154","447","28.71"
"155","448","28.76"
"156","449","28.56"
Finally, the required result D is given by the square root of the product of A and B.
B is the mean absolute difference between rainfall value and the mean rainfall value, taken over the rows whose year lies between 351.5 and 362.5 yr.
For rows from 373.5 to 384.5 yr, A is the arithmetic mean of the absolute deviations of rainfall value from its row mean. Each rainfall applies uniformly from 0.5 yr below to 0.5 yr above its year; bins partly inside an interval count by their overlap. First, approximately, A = 0.49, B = 0.44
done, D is 0.47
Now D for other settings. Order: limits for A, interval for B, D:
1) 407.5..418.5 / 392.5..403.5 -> 0.50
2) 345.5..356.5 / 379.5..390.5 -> 0.47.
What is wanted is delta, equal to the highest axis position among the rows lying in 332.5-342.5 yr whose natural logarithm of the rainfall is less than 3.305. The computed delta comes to 342 yr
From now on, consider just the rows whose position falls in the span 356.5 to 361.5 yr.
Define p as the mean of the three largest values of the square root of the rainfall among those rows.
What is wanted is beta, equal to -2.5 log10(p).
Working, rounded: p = 5.19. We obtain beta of -1.79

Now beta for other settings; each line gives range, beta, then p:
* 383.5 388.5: -1.79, 5.20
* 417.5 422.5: -1.81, 5.29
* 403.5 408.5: -1.82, 5.34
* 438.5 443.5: -1.82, 5.32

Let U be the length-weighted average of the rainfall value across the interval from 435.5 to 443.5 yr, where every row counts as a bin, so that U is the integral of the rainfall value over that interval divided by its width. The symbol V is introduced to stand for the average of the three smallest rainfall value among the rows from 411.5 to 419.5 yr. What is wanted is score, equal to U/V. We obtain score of 1.04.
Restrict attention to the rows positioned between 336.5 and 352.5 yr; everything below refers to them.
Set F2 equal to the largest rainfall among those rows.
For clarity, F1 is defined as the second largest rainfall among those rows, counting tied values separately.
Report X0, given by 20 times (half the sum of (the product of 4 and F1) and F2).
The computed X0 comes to 1367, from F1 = 27.29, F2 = 27.54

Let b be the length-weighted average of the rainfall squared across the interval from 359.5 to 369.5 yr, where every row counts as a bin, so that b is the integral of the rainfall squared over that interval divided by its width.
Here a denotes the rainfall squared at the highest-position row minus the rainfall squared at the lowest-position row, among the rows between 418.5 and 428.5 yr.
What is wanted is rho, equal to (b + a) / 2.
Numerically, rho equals 393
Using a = 81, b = 706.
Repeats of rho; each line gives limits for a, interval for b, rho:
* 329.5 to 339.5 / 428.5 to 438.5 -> 372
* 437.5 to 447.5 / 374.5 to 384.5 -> 359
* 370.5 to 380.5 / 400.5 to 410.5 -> 332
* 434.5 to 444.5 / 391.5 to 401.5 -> 349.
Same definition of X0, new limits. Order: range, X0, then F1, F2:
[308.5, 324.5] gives 1412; 28.15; 28.57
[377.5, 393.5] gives 1395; 27.78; 28.41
